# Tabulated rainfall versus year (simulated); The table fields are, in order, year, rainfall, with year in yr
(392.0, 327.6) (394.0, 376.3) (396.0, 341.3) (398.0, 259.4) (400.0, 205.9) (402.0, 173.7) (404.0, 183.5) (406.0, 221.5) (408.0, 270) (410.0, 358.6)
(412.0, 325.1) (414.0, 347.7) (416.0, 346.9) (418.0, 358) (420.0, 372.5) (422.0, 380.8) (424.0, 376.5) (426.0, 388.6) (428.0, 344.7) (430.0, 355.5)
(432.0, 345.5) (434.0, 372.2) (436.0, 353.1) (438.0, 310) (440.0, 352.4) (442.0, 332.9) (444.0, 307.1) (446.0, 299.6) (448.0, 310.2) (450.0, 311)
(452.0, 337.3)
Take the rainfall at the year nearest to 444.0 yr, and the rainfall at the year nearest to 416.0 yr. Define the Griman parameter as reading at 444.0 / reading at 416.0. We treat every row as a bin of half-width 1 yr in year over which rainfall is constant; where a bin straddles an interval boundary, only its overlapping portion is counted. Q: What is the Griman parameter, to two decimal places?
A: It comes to 0.89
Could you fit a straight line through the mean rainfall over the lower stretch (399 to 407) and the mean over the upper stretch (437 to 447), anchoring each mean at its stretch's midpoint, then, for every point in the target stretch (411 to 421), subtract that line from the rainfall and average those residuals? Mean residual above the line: 112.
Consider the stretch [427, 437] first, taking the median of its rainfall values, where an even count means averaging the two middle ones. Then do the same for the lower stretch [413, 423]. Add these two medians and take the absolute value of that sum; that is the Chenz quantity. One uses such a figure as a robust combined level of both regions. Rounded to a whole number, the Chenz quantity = 711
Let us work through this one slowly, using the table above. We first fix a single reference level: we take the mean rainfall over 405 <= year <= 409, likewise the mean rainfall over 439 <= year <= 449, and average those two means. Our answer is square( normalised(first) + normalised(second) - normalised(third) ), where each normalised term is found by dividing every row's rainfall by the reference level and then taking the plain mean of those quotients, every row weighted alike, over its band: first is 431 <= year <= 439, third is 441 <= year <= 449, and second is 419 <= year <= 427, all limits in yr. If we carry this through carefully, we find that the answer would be 2.1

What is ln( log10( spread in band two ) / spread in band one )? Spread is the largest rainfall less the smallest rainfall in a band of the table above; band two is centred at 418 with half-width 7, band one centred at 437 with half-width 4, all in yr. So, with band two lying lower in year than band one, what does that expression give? -3.6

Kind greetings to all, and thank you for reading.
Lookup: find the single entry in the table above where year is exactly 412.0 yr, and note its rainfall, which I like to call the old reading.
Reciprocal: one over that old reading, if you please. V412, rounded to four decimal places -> 0.0031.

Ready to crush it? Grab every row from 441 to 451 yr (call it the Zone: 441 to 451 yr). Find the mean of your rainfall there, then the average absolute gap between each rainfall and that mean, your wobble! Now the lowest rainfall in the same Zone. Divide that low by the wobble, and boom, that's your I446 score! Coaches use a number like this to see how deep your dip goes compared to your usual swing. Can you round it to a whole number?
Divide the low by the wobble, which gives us 36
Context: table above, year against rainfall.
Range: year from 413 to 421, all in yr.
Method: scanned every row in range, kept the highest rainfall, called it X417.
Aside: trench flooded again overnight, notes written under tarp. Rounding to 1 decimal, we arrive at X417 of 372.5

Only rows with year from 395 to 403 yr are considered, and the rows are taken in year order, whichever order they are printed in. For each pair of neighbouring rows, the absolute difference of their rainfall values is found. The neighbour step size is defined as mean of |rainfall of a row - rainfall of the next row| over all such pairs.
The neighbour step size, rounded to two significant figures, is 56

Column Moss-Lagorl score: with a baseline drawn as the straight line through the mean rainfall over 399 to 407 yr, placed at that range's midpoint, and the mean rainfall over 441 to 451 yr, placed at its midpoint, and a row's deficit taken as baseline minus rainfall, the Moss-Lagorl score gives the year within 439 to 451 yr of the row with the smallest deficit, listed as 440.0 yr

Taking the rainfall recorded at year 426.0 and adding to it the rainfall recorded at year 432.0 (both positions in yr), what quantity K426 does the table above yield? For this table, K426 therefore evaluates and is 734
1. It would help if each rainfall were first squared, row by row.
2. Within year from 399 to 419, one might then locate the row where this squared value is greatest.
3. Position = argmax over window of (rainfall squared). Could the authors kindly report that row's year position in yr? 410.0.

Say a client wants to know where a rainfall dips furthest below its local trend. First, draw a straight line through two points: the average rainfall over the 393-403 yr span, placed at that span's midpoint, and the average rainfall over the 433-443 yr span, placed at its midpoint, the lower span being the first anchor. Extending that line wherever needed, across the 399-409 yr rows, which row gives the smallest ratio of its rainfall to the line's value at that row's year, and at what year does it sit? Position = 402.0 yr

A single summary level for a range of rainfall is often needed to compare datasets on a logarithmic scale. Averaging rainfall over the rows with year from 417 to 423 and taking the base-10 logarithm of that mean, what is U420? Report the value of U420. 2.57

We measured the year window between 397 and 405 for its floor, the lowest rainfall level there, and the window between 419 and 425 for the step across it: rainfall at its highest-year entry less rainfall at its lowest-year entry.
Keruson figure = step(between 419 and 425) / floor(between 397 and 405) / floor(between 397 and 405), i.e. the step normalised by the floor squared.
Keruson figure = 0.0001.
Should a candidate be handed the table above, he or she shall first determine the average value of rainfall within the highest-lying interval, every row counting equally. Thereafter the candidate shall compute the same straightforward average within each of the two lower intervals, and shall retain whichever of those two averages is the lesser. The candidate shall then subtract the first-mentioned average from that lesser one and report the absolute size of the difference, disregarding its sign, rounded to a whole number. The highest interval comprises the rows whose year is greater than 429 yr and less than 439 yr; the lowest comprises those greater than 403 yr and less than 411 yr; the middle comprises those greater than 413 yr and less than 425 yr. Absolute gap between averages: 89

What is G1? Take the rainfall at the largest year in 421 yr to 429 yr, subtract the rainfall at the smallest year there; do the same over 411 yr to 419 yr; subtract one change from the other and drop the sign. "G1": 69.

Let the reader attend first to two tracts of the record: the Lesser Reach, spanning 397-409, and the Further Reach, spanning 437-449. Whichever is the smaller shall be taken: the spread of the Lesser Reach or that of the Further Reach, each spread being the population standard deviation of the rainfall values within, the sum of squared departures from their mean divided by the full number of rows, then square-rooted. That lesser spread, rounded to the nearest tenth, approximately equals 18.2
